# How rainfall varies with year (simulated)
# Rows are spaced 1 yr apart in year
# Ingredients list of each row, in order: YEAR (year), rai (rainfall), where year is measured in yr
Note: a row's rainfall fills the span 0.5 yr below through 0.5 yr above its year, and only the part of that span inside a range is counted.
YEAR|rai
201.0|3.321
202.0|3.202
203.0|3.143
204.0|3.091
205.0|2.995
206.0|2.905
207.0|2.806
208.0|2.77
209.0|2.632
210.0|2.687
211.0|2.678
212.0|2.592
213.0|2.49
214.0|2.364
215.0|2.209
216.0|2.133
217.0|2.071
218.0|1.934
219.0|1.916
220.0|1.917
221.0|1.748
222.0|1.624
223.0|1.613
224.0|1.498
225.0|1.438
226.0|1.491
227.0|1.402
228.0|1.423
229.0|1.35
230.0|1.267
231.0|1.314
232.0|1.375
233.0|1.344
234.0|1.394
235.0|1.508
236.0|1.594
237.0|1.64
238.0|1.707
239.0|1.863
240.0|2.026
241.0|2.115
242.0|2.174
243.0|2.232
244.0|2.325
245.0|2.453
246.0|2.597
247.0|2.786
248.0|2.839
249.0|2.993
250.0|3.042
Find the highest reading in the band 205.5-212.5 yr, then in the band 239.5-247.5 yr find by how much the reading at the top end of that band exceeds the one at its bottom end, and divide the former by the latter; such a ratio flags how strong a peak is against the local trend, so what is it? 4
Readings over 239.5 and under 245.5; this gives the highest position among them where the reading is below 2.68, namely 245.0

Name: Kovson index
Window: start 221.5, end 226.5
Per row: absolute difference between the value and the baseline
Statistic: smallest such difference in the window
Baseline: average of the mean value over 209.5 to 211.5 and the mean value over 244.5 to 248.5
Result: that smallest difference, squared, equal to 1.1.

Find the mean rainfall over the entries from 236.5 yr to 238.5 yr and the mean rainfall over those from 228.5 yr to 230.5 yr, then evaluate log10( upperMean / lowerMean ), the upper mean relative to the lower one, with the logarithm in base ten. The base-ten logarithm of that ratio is 0.11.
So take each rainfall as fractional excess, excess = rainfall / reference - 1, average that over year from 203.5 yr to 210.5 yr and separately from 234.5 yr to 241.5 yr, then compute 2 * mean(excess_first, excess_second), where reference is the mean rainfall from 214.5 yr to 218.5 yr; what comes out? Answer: 0.2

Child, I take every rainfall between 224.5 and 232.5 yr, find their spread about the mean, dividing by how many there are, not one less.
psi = 0.07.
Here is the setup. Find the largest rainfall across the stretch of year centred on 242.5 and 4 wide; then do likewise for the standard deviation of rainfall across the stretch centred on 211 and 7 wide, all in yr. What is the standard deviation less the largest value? -2.2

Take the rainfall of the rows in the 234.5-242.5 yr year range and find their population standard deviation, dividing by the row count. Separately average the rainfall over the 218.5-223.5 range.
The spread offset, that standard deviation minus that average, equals -1.5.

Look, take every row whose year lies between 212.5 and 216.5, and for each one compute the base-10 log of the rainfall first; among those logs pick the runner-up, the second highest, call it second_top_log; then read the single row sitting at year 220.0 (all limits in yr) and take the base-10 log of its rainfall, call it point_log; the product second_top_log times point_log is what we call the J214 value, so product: 0.106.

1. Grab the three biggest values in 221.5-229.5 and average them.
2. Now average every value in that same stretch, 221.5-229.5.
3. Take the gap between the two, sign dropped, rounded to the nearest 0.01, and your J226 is 0.10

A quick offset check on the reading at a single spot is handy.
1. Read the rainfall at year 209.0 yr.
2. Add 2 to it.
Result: 4.6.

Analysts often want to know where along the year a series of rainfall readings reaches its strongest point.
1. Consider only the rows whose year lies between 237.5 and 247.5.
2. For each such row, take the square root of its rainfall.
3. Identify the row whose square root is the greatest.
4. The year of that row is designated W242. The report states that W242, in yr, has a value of 247.0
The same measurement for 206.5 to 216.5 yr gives 207.0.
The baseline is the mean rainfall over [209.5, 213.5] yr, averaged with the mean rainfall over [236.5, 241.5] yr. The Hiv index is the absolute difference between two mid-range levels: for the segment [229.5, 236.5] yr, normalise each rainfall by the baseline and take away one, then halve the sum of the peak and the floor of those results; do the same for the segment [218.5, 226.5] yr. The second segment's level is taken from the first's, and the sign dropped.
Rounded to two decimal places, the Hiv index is 0.11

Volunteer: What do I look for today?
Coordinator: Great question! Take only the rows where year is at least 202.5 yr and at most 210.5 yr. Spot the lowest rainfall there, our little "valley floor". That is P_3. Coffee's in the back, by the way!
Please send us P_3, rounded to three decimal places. 2.632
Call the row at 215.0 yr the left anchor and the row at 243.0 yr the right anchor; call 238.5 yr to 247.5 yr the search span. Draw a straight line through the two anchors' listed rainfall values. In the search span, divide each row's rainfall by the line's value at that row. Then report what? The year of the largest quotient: 247.0 yr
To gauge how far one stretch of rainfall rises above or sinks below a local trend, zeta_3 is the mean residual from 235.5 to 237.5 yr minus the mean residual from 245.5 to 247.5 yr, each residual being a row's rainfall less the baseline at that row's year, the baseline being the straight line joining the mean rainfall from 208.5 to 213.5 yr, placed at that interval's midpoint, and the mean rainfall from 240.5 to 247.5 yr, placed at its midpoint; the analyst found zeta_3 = -1.1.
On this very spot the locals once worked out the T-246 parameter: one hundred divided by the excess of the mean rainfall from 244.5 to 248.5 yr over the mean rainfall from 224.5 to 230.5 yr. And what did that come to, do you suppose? 79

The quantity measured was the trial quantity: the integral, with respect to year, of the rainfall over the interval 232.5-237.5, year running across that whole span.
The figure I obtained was 7.5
